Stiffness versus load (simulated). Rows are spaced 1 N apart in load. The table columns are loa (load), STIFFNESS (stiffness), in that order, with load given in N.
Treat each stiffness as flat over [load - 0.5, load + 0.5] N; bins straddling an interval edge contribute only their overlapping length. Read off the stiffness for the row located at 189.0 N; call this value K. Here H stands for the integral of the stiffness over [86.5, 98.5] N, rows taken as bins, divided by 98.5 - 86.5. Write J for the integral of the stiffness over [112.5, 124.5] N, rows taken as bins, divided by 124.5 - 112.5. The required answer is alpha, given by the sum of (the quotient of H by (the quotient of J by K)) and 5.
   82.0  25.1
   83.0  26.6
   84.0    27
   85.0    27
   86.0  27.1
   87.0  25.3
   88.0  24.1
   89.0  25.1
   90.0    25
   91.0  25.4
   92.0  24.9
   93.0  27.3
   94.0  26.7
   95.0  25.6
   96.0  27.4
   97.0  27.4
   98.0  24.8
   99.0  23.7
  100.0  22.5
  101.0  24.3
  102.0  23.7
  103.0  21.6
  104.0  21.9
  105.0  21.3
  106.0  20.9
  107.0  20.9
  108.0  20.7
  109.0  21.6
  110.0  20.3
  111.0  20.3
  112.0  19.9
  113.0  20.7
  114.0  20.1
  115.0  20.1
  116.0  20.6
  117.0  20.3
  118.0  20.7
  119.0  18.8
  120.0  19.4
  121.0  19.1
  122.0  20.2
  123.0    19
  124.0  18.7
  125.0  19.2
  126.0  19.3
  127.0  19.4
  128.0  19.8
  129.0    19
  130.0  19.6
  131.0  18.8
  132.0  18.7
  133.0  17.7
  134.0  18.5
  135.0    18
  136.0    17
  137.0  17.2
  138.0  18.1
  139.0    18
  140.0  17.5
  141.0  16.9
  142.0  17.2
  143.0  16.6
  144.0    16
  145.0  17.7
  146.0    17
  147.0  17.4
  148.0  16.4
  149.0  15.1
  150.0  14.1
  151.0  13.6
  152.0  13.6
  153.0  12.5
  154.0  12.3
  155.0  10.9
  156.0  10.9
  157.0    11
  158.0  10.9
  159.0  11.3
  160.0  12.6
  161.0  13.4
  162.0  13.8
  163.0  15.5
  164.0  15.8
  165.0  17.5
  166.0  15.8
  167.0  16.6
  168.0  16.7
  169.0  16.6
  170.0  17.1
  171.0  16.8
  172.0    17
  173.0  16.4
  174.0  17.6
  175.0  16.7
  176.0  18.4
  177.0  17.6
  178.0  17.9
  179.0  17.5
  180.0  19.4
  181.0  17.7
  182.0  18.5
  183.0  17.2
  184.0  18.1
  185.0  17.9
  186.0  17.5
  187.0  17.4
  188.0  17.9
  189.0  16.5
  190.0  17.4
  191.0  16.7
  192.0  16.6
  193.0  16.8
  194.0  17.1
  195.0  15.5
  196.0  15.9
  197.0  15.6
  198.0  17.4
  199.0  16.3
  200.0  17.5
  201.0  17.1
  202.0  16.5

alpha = 26.4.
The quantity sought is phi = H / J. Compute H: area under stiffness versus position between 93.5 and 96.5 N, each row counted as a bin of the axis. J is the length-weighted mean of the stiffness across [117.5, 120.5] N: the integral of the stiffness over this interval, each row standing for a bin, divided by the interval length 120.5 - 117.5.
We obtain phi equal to 4.1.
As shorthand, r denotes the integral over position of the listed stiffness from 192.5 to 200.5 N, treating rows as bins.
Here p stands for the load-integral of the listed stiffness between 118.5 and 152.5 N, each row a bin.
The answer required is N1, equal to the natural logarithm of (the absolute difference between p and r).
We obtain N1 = 6.2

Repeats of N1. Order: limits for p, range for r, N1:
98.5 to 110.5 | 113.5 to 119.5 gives 5.0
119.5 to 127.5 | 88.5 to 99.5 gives 4.9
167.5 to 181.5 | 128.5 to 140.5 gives 3.2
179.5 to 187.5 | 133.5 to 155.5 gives 5.3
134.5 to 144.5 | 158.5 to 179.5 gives 5.1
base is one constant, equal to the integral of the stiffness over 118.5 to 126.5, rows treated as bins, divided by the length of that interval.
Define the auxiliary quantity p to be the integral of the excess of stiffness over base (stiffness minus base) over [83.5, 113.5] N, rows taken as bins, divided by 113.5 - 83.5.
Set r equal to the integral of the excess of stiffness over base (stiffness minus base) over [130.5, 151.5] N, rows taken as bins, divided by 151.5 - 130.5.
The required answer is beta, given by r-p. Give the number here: -7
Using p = 5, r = -2.2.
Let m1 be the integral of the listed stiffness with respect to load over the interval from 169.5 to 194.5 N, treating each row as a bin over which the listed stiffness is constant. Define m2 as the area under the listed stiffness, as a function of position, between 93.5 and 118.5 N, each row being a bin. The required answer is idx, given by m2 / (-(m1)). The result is -1.3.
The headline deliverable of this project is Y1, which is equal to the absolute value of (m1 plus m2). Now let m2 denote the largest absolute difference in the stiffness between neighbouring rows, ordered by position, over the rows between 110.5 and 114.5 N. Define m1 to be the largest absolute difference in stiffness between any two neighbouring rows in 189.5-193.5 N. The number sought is 1.50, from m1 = 0.7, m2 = 0.80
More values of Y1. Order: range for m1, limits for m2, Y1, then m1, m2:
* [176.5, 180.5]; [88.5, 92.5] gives 2.40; 1.9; 0.50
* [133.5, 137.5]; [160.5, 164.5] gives 2.70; 1.0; 1.70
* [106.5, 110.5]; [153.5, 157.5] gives 2.70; 1.3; 1.40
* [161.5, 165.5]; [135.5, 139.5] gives 2.60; 1.7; 0.90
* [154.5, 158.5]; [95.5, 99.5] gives 2.70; 0.1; 2.60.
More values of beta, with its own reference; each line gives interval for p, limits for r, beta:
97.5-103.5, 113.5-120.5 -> -3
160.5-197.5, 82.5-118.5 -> 7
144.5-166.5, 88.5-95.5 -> 12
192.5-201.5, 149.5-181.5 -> -1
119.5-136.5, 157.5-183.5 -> -3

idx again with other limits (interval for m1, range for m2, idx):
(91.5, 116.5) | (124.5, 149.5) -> -0.8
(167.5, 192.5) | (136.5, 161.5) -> -0.8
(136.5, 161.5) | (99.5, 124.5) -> -1.4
